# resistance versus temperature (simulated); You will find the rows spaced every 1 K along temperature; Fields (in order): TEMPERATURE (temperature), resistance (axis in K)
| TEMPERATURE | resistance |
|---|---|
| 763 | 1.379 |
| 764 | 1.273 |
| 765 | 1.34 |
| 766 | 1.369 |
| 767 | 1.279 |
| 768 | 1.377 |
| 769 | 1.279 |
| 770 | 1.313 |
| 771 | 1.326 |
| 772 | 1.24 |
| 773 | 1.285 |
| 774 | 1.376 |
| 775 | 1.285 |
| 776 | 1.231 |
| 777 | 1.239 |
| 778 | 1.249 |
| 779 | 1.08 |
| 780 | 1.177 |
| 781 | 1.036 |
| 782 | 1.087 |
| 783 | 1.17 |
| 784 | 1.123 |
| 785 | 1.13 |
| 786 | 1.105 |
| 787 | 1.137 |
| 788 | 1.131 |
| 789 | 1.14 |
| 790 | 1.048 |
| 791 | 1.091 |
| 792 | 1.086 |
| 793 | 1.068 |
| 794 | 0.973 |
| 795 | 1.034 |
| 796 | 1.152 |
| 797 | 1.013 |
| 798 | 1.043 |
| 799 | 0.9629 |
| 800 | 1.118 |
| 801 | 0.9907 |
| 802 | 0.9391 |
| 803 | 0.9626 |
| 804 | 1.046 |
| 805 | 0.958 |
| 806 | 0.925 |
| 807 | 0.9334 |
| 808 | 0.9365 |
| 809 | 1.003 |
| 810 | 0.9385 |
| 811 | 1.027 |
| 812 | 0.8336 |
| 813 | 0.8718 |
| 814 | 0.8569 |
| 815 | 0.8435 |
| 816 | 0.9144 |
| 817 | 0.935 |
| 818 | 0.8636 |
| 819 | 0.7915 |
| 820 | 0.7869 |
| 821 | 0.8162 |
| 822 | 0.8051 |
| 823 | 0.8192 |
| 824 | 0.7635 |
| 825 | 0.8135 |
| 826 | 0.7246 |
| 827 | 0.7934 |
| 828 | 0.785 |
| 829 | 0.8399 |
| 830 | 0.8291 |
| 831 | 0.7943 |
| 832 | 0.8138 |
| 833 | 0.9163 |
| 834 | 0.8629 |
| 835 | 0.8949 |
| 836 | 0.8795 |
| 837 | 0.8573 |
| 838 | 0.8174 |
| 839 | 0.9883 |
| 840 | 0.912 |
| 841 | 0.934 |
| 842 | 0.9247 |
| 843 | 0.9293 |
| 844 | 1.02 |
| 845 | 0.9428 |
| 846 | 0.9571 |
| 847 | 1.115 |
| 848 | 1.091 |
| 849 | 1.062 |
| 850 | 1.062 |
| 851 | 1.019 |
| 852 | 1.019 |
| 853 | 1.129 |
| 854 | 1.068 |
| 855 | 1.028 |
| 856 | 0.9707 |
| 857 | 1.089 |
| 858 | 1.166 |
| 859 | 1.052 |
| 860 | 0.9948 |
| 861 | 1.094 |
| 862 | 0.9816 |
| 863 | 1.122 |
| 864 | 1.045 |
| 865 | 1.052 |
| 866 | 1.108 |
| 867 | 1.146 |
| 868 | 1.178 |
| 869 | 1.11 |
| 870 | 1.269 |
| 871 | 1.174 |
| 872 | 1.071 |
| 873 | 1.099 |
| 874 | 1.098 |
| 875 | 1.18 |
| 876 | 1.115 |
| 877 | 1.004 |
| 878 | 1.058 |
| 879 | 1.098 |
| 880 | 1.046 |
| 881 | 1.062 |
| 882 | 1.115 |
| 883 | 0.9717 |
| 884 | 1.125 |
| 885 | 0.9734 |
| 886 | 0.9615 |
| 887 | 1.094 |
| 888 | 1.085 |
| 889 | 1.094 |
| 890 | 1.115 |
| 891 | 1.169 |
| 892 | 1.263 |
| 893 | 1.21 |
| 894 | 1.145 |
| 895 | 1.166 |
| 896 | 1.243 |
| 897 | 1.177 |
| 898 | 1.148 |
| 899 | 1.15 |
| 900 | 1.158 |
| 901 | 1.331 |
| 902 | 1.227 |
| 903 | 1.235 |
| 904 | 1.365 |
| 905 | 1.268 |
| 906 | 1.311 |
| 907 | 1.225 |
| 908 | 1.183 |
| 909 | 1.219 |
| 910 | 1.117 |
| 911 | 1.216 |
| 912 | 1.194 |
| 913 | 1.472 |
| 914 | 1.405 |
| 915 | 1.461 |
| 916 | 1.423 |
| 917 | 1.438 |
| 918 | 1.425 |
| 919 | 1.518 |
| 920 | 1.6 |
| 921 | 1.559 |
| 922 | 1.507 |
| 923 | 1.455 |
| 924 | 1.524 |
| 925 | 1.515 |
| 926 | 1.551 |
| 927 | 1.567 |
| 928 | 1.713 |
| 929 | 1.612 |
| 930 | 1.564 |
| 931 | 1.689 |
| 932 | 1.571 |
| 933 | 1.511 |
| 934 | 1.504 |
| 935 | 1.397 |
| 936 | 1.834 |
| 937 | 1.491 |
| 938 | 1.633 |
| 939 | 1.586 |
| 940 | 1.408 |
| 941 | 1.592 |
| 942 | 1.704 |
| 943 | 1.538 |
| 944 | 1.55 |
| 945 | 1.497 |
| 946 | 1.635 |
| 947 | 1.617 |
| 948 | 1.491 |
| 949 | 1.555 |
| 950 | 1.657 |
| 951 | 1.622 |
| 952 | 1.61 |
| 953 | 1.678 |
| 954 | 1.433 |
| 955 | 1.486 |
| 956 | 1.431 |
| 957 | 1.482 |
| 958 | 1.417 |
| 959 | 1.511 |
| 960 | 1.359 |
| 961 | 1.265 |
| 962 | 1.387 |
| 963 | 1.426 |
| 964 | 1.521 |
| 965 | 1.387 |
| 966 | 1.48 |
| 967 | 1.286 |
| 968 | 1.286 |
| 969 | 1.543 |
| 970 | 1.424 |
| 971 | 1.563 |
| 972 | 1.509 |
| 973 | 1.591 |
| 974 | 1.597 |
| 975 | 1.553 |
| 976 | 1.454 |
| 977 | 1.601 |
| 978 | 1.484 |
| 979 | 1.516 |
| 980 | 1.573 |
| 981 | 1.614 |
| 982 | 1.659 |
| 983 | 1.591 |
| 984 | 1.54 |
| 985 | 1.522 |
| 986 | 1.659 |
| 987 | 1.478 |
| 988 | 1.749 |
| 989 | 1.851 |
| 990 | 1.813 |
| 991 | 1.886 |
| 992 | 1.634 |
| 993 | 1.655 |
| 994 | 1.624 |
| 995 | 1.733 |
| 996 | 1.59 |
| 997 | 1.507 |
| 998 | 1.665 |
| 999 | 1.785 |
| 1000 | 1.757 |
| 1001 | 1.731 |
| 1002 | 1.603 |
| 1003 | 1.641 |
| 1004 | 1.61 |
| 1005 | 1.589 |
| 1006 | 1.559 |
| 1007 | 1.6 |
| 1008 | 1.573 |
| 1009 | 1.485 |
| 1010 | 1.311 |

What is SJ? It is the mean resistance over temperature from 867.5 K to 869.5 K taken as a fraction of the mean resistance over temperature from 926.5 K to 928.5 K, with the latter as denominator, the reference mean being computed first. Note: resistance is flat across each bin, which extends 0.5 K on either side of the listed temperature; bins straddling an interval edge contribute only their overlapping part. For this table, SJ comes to 0.70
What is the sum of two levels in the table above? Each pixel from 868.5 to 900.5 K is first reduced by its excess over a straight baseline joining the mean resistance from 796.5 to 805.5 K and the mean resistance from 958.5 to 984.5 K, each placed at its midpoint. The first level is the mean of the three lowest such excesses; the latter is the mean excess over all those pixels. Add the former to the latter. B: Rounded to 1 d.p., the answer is -0.4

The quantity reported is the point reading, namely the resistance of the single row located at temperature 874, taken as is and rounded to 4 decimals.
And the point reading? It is 1.0980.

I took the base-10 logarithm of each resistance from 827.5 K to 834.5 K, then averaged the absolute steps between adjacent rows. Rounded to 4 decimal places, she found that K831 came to 0.0236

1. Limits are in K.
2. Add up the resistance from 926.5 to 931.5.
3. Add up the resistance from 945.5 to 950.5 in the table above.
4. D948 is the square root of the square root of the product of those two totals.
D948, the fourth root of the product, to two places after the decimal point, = 2.84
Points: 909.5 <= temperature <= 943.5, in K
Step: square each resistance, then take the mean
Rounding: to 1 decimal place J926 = 2.3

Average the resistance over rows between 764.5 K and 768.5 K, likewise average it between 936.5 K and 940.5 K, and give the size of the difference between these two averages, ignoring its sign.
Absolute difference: 0.19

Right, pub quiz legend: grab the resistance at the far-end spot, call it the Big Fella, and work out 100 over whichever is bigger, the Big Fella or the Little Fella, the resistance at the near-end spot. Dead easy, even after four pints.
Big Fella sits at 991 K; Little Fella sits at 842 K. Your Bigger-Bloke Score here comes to 53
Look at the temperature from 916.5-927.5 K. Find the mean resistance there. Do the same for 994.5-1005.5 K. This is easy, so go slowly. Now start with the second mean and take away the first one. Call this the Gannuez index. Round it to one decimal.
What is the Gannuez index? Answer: 0.1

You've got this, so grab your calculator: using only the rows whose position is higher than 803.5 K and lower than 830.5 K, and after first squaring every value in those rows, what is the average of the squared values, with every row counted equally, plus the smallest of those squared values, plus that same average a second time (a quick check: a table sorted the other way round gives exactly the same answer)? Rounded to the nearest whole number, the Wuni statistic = 2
